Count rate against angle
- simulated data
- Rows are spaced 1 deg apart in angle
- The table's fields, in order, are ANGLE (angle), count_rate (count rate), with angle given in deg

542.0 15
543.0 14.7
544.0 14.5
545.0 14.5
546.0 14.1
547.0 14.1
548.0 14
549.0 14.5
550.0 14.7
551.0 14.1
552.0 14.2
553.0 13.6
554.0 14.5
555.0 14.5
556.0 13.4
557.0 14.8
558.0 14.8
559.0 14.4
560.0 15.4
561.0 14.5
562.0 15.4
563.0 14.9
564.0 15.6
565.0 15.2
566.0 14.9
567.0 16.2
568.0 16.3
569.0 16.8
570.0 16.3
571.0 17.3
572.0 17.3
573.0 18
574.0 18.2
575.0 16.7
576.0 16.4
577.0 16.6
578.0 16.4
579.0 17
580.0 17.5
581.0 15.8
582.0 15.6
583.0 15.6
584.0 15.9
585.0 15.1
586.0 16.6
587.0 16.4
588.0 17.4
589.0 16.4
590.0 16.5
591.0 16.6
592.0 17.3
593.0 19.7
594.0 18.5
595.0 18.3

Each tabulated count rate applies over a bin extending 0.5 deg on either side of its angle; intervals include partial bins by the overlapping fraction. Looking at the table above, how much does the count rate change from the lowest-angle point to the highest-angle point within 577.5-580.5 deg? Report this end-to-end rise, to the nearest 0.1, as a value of 1.1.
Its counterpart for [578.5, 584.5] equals -1.1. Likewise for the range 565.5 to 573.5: 3.1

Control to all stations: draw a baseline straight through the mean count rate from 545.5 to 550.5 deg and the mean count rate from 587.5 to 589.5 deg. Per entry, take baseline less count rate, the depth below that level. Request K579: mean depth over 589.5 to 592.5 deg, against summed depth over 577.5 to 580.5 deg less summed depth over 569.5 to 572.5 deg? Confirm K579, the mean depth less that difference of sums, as -1.3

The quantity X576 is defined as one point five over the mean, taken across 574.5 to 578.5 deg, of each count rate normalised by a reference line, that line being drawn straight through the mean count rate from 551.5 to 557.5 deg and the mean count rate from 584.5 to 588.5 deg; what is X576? 1.42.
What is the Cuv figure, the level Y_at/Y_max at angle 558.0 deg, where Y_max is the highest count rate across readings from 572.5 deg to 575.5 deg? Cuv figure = 0.81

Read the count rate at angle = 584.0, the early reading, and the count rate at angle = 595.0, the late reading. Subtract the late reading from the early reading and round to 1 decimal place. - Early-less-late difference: -2.4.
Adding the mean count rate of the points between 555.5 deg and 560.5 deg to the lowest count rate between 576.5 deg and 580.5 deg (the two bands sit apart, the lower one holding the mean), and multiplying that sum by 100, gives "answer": 3096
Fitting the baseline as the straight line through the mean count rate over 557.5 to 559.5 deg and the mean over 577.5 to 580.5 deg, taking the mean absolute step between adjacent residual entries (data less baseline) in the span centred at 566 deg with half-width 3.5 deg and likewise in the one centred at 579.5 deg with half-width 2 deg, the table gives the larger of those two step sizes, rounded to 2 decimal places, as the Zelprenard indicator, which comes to 0.89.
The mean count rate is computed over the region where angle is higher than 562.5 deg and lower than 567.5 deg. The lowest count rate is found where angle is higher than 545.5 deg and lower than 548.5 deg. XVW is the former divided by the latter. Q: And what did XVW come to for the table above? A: 1.10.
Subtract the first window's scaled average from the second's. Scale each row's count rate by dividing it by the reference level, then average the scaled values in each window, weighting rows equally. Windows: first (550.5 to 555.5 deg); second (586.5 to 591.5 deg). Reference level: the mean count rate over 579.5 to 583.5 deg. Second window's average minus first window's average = 0.15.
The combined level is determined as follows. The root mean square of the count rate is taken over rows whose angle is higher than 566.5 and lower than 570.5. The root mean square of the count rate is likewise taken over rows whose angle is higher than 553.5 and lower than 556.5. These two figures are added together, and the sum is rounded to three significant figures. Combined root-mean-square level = 30.5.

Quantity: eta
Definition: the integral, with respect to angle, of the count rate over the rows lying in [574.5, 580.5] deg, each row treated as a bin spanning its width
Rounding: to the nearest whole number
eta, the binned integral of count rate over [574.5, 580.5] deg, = 101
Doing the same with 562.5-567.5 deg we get 77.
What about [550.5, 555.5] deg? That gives 71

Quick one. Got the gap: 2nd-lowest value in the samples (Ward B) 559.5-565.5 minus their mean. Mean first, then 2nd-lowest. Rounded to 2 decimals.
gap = -0.27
